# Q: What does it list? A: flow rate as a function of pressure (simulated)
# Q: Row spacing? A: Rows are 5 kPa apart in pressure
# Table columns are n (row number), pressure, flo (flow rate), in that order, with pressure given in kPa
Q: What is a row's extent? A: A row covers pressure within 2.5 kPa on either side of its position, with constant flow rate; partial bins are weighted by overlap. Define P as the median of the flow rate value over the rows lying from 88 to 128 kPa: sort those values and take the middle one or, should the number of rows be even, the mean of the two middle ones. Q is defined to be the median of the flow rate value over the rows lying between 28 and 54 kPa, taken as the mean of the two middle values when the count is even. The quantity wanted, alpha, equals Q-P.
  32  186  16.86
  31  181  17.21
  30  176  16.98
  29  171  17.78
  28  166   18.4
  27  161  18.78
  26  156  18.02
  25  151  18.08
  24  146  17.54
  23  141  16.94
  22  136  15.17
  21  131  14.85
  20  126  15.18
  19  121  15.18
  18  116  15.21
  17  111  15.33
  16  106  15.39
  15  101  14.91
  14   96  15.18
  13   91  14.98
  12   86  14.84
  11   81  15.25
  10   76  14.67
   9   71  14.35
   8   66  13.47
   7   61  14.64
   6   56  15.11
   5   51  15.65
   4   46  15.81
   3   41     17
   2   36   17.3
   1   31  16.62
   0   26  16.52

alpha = 1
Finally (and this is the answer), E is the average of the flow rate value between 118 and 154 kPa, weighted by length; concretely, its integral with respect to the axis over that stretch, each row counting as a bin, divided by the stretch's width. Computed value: 16.1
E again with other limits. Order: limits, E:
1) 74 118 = 15.1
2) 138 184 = 17.7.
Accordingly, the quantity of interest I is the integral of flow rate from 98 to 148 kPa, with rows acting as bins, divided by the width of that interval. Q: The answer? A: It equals 15.55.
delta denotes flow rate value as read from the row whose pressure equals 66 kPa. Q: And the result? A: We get 13.47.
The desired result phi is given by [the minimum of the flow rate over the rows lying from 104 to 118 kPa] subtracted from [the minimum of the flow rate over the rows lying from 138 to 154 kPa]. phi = 1.7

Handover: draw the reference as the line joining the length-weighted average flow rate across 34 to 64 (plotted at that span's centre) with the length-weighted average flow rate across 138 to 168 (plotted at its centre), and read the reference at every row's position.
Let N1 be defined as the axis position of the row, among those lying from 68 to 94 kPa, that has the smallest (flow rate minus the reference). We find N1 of 71 kPa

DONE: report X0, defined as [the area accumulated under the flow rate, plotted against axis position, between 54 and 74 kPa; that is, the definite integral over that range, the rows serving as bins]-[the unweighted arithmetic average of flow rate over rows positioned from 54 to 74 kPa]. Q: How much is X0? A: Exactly 273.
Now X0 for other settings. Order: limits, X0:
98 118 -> 289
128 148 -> 305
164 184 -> 333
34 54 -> 311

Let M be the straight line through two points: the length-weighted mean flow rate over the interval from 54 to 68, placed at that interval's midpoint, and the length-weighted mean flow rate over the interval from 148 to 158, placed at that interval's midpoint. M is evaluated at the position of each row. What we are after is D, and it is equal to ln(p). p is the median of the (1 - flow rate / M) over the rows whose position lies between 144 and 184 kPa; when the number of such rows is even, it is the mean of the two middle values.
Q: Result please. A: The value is -4.6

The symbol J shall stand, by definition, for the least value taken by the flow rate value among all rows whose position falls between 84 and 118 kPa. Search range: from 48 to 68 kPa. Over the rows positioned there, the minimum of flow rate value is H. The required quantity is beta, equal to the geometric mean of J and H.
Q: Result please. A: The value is 14.1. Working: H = 13.47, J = 14.84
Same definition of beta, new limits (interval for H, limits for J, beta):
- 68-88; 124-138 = 14.6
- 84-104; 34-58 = 15.0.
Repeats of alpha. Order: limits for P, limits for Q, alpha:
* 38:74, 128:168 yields 3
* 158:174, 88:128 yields -3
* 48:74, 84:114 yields 0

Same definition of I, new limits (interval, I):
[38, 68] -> 15.34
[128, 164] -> 17.05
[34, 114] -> 15.23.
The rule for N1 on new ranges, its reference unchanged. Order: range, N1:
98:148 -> 131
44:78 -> 66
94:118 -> 101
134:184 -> 136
